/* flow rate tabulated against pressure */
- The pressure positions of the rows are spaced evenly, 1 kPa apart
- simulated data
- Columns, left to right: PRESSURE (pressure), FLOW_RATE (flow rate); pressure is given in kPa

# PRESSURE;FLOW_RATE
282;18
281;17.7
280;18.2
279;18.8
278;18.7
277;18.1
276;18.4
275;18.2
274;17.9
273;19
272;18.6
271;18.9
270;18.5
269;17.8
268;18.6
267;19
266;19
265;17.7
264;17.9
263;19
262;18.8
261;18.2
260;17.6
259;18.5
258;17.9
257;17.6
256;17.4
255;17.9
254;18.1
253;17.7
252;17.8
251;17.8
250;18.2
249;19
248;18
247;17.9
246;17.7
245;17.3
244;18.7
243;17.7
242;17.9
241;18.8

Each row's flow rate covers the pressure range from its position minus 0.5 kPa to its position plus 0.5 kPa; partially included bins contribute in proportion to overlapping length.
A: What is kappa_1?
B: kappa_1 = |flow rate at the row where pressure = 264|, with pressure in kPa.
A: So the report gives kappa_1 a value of 17.9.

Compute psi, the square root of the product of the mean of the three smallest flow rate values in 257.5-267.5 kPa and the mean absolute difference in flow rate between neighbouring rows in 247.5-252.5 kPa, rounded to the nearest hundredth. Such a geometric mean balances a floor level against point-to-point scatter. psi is 3.12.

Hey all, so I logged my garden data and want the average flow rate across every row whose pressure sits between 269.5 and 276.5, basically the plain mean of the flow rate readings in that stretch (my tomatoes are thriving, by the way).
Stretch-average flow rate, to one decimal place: 18.5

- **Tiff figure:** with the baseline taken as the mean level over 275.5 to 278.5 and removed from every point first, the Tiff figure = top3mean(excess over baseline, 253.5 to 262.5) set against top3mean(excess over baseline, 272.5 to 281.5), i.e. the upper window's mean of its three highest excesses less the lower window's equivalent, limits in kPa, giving 0.33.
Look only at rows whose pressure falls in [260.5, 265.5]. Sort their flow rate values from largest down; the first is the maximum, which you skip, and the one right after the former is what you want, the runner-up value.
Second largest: 18.8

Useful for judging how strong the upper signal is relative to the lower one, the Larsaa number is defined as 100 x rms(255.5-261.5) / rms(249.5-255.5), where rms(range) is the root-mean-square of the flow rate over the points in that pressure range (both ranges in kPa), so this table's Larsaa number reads 100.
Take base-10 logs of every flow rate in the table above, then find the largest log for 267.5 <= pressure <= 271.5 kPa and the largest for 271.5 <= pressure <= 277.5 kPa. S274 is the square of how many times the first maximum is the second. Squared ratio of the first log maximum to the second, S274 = 1.00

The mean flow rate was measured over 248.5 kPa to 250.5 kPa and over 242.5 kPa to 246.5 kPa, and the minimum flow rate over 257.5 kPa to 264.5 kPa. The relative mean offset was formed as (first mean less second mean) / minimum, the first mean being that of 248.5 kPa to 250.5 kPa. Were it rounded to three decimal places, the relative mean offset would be 0.043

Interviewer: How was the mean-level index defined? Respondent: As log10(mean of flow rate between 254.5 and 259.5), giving 1.25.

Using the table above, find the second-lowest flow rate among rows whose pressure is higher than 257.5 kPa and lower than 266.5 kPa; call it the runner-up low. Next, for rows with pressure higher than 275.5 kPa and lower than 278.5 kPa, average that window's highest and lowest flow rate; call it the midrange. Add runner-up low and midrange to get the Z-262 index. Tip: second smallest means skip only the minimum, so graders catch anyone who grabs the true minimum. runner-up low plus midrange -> 36.1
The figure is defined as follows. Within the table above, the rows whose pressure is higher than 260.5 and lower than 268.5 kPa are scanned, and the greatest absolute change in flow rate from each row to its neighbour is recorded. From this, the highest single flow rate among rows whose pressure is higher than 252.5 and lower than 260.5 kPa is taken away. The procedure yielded -17.2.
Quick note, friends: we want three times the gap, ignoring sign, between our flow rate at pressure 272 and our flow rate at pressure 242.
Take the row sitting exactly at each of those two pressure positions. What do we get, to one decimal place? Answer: 2.1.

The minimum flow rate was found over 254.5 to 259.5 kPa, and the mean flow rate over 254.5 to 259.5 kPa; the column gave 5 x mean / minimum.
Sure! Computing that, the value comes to 5.13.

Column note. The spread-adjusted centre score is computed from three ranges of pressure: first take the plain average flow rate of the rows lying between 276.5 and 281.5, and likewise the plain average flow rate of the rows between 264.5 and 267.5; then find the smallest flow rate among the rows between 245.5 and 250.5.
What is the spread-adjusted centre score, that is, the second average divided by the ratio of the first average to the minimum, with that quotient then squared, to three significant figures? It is 322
